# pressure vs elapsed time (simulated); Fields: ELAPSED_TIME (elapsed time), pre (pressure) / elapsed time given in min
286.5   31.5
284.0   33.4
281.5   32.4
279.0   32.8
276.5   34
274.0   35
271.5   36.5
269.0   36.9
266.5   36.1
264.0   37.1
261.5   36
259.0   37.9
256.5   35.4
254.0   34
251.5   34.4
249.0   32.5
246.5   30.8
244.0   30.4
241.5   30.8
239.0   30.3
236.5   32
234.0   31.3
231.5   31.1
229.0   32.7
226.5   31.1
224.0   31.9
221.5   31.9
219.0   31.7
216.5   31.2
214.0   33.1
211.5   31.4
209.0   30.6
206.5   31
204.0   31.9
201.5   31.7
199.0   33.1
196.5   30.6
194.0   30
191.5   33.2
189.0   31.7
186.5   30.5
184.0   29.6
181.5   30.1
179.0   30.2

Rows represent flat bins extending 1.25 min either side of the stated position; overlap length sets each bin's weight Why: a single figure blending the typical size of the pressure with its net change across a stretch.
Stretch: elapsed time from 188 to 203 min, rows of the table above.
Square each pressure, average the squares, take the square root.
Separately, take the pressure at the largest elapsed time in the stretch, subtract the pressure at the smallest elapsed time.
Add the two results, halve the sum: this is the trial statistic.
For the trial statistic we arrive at 15.9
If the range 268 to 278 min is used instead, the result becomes 16.4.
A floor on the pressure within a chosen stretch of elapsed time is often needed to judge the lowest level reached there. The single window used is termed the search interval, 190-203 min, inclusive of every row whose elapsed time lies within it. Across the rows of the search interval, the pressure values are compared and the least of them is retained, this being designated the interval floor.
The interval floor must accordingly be 30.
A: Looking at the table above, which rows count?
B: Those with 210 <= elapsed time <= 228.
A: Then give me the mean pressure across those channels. 31.8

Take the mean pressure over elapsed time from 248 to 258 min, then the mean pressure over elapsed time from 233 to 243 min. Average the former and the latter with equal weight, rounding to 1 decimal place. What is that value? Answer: 32.6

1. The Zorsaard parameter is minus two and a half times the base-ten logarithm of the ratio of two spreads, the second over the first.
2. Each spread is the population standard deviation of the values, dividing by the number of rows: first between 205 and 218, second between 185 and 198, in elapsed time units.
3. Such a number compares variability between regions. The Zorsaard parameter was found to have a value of -0.3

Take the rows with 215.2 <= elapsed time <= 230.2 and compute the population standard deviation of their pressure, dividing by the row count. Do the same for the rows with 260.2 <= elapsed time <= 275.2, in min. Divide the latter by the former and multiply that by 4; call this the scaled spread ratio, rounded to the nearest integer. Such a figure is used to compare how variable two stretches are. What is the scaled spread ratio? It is 5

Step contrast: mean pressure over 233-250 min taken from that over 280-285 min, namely 1.7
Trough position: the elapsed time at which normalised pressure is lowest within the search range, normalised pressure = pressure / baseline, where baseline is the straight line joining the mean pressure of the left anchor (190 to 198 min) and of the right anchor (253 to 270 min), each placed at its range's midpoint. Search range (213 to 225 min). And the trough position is 216.5 min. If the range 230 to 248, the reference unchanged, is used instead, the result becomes 244.0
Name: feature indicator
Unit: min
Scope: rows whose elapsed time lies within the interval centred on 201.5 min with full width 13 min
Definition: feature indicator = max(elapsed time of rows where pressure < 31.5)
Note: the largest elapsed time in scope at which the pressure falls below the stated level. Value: 206.5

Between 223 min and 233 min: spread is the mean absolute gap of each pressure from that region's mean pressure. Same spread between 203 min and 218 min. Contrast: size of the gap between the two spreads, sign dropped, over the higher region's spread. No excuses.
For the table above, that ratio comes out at 0.1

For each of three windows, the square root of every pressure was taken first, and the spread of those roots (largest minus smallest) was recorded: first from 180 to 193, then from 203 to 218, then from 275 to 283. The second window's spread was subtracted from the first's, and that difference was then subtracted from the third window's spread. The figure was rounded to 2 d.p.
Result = 0.04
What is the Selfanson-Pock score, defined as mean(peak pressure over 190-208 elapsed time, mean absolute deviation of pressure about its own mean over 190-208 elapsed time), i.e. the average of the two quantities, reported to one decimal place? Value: 17.1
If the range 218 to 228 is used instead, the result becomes 16.1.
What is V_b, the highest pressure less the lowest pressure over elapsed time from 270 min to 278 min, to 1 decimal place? 2.5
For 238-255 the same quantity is 4.1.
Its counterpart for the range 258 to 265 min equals 1.9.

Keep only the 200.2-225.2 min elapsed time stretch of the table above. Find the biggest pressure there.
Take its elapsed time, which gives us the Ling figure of 214.0 min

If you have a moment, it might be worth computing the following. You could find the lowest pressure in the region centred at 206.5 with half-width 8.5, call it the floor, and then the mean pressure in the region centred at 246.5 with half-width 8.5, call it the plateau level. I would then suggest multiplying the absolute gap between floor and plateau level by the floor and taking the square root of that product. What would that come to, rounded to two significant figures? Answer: 6.3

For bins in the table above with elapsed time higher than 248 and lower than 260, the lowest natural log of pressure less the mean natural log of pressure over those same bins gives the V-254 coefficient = -0.068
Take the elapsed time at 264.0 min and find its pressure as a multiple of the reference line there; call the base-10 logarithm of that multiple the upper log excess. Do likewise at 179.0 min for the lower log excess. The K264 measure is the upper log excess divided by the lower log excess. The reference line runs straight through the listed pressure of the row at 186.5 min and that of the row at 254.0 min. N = 24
